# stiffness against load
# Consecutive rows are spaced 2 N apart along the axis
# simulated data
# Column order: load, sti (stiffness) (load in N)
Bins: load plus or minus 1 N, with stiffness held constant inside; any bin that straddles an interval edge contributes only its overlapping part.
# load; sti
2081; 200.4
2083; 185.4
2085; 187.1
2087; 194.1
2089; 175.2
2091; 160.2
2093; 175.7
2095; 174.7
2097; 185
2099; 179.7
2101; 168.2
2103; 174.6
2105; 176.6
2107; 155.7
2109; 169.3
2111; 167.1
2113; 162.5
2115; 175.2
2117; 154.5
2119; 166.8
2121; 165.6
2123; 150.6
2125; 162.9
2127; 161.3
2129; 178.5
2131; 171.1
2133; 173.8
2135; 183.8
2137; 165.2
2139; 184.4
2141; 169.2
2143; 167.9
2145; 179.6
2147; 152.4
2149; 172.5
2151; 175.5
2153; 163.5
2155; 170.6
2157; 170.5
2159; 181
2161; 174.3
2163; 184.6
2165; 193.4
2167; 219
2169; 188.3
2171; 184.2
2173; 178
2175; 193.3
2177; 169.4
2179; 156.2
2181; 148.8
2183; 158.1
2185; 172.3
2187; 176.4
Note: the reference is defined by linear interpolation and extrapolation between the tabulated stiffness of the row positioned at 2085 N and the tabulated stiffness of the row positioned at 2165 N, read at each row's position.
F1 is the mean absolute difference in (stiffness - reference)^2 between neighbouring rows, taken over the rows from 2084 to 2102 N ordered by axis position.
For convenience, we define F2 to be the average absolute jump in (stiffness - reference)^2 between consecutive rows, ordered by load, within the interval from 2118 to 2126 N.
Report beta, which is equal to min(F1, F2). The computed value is 243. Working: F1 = 243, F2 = 614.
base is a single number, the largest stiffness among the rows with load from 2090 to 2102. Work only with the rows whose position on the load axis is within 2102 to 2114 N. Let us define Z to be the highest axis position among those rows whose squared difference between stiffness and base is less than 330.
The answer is 2111 N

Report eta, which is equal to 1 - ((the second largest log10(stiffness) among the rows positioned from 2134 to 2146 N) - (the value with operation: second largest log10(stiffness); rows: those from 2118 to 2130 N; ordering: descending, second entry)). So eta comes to 0.96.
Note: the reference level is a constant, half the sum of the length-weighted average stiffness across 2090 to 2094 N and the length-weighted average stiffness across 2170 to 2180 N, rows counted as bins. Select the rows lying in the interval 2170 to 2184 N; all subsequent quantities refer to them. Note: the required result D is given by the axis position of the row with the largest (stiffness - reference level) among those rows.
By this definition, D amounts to 2175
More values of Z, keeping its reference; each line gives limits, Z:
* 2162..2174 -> 2173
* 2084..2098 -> 2097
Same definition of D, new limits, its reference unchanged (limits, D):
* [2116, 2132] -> 2129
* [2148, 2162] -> 2159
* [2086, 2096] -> 2087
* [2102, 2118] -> 2105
